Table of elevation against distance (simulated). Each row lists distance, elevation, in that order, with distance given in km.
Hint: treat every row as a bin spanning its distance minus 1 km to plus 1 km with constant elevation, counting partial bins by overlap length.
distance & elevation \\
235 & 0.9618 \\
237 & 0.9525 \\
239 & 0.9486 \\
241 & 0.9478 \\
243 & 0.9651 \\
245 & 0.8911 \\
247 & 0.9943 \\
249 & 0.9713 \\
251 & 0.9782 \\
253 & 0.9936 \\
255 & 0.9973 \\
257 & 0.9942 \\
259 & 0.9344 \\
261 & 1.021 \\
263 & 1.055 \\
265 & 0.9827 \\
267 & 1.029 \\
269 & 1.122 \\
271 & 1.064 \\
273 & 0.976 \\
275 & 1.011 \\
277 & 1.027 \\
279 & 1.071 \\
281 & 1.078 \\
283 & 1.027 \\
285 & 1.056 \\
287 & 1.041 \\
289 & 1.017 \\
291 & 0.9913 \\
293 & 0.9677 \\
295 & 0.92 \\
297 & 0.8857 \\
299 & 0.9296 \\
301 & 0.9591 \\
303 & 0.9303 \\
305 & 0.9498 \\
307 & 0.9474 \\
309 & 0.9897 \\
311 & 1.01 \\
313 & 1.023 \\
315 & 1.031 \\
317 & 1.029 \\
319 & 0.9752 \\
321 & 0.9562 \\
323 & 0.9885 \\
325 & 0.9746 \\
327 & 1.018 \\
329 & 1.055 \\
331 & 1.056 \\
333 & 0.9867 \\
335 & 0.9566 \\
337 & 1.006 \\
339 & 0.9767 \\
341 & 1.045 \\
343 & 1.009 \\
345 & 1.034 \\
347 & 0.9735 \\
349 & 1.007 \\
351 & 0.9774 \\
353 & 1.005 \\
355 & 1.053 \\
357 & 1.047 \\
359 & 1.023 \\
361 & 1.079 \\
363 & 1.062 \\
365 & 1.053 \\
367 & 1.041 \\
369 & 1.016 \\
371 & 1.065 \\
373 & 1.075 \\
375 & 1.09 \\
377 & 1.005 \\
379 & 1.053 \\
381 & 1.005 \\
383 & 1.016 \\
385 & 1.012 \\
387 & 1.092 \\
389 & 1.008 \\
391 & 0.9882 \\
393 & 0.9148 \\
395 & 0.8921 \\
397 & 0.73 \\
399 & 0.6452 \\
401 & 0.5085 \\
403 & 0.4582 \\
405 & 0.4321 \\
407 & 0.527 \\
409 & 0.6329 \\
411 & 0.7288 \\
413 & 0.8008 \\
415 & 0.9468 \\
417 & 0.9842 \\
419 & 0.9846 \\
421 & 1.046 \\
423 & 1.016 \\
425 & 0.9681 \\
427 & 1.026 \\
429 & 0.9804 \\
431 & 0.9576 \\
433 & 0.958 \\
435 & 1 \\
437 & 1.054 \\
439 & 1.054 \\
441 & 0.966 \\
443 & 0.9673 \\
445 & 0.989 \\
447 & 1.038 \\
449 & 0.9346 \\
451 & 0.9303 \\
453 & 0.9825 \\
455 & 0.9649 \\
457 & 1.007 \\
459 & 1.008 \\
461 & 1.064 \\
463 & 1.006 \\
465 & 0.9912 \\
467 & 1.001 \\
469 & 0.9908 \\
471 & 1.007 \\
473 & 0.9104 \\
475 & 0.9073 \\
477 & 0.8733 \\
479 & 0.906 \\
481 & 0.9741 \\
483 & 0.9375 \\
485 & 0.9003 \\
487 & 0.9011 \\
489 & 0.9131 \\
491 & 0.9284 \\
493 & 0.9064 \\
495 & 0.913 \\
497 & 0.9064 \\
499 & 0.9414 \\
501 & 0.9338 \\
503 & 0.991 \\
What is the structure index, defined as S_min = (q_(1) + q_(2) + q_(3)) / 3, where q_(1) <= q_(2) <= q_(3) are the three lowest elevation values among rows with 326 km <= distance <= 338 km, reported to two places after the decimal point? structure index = 0.98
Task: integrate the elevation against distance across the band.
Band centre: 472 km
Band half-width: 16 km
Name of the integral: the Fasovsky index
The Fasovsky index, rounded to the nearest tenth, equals 30.8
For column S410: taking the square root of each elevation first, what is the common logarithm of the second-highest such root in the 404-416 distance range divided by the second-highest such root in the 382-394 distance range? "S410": -0.052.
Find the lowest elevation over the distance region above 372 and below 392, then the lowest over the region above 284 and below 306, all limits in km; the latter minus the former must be -0.10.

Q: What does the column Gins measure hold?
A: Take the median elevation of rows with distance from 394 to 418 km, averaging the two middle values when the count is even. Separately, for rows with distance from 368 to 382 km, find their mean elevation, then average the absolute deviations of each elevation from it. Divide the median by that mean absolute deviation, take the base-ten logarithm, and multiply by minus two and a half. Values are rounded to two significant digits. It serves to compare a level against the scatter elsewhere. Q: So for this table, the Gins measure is -3.4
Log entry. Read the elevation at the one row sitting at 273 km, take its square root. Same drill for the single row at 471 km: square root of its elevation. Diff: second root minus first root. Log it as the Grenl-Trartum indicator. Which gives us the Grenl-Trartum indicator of 0.016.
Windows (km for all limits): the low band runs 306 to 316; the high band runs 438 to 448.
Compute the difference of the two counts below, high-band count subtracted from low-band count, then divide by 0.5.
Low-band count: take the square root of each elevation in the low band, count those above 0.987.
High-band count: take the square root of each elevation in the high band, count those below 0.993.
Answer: 4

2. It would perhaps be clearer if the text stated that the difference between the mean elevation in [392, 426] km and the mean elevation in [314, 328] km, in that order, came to -0.219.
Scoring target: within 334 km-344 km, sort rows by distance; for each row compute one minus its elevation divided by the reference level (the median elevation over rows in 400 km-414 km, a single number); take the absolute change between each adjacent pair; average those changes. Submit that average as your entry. 0.087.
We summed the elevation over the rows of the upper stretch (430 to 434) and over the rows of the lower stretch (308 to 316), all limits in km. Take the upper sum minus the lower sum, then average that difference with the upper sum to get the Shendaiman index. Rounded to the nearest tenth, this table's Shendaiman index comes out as -0.1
